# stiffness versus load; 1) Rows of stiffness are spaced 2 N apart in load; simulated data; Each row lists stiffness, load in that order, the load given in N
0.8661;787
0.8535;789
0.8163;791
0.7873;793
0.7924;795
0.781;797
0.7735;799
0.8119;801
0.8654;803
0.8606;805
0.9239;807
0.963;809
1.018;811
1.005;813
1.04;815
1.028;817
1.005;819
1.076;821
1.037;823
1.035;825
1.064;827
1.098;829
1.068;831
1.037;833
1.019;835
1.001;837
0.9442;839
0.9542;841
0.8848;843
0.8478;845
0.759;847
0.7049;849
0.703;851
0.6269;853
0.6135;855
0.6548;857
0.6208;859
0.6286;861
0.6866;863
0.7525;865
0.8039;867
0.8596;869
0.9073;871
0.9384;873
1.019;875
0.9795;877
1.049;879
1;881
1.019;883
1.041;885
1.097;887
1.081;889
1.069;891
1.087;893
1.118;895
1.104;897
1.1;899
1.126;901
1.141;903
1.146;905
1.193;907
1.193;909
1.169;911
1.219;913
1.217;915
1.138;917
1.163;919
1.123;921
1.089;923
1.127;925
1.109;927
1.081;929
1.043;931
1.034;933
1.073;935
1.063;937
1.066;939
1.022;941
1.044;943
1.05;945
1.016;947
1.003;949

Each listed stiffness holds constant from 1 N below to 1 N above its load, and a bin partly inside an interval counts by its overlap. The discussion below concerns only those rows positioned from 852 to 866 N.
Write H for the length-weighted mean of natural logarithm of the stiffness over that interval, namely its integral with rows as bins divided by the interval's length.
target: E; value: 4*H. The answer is -1.7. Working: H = -0.43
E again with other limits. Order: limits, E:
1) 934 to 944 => 0.2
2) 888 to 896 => 0.3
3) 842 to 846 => -0.6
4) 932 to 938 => 0.2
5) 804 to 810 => -0.4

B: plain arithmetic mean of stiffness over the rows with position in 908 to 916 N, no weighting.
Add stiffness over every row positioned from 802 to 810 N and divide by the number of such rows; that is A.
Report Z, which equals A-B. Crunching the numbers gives -0.30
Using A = 0.90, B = 1.2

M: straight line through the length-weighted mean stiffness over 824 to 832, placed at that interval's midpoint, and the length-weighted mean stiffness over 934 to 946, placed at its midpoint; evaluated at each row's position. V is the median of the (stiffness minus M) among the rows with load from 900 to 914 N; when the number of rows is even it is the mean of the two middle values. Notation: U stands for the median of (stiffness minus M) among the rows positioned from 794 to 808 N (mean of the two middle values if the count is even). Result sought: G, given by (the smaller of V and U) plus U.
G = -0.5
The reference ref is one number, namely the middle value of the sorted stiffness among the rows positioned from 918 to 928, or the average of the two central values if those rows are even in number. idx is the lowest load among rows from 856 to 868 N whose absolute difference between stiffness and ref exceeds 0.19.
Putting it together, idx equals 857 N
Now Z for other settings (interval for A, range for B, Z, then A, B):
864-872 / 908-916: -0.37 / 0.83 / 1.2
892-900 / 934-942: 0.05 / 1.10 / 1.1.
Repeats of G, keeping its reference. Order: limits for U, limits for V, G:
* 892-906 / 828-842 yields 0.0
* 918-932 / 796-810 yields -0.2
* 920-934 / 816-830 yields 0.0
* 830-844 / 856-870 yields -0.4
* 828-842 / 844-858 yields -0.4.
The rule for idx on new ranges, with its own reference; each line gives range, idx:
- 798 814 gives 799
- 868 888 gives 869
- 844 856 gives 845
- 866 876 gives 867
